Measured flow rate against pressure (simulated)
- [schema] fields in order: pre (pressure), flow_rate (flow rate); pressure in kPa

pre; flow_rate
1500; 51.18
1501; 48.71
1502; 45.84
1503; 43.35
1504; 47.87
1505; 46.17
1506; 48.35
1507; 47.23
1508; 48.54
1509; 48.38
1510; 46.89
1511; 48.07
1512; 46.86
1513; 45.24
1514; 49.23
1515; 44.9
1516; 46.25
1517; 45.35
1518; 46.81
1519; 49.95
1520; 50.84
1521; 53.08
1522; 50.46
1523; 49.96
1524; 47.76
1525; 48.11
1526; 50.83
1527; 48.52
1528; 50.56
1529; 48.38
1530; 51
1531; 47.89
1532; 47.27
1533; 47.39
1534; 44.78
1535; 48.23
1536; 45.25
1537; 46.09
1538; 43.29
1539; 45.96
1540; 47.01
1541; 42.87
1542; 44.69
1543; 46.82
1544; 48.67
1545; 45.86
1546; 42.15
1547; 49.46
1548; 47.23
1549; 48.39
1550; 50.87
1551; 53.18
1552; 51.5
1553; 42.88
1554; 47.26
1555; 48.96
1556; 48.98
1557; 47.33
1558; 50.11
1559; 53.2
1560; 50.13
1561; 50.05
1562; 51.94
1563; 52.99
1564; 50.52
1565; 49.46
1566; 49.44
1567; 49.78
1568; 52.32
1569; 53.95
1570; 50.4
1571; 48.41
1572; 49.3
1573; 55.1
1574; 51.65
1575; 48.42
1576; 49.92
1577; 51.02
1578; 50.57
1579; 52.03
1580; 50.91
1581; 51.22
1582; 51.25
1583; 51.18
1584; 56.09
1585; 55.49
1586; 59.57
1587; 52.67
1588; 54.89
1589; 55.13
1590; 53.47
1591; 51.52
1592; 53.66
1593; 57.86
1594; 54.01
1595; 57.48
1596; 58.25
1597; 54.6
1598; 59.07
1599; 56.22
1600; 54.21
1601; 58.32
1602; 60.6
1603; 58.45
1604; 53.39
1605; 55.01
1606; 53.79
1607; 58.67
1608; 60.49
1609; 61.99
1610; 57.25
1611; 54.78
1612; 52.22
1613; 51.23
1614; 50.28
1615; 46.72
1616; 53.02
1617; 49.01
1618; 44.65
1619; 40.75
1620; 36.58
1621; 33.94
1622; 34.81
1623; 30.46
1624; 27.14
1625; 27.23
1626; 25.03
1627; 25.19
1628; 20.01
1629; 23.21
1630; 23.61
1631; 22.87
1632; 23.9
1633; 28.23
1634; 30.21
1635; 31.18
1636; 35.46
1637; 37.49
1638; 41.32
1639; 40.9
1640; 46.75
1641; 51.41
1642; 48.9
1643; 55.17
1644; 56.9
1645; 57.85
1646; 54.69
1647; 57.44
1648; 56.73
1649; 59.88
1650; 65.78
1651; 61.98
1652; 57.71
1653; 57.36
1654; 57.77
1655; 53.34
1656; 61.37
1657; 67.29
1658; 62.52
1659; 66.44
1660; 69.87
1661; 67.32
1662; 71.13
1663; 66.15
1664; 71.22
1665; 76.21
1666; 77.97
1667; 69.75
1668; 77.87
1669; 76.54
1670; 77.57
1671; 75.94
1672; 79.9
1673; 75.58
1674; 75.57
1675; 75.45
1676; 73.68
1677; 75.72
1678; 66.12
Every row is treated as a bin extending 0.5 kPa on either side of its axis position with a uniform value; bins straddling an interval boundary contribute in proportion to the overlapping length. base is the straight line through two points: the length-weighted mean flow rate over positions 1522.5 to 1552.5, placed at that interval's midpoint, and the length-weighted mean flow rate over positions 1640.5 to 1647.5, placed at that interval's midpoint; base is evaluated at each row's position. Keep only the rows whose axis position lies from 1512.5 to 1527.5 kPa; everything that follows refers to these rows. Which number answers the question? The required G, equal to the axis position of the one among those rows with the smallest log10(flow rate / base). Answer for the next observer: 1515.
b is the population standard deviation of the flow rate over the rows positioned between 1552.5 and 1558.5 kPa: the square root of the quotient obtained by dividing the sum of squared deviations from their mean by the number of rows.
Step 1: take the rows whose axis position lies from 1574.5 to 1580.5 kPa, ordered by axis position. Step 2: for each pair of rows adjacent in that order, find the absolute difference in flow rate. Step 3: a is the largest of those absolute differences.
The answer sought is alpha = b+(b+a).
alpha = 6.2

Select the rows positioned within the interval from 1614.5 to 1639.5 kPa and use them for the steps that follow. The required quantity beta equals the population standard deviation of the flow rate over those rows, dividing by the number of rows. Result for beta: 8.9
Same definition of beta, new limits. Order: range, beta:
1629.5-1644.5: 11.2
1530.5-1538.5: 1.6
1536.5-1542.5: 1.5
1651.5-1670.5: 7.5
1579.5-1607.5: 2.8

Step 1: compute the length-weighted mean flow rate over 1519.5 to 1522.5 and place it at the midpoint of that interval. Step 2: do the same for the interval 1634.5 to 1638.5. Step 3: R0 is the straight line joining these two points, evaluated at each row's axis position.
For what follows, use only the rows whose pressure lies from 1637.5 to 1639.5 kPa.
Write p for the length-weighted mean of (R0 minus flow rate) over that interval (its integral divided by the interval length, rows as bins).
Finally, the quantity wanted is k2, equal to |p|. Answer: 5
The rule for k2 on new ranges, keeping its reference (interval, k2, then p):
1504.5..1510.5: 6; 6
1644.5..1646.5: 21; -21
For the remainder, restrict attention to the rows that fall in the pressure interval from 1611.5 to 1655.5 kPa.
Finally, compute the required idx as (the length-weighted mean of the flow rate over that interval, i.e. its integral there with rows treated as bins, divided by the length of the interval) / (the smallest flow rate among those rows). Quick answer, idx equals 2.14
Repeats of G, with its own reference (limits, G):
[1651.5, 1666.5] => 1655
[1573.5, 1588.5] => 1575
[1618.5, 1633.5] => 1628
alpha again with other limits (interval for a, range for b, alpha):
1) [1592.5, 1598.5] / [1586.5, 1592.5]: 6.9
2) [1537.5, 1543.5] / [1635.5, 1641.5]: 15.0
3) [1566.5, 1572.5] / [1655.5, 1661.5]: 9.4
